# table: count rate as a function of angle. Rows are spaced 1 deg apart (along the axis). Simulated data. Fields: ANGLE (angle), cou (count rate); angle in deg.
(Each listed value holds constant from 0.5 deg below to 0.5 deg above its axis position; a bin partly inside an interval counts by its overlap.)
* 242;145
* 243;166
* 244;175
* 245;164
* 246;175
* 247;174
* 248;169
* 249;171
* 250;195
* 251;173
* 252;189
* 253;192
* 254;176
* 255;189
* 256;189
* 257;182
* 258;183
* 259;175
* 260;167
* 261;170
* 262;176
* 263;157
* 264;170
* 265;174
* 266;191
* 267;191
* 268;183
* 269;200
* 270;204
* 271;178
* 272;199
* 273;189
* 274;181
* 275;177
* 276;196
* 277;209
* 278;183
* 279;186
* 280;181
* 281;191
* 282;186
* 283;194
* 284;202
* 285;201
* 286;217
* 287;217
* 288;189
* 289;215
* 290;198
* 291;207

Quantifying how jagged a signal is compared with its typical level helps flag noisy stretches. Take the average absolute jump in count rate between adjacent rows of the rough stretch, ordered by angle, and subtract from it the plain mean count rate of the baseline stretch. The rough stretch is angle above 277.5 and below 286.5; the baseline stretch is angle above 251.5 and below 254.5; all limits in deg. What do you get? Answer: -179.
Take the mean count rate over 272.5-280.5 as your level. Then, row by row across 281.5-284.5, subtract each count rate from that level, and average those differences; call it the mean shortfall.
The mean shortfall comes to -6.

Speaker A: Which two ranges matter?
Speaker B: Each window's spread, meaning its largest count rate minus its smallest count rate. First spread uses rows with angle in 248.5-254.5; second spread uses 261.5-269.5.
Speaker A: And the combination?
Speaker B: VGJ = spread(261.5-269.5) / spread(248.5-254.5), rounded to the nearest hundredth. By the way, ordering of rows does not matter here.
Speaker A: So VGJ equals 1.79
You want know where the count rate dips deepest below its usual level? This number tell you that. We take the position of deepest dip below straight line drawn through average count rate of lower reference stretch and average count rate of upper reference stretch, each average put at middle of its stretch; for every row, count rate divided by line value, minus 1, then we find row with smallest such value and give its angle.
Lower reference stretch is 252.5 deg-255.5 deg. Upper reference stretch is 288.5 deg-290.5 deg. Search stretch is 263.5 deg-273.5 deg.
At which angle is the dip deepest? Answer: 264 deg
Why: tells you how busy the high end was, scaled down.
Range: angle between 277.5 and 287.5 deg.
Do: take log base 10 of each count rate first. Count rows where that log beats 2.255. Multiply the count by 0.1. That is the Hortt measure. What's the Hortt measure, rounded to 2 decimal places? 1.00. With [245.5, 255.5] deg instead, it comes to 0.40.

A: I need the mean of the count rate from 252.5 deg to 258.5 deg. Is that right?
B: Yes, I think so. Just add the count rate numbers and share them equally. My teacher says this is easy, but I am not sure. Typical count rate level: 185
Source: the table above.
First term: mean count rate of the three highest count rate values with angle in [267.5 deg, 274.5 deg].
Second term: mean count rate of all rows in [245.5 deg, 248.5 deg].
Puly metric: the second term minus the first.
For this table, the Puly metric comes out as -28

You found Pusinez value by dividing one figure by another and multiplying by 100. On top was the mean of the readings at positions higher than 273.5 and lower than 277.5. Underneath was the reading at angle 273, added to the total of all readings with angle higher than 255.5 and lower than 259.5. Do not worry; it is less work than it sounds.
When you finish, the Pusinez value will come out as 20.8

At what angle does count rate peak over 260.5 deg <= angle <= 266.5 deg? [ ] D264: 266 deg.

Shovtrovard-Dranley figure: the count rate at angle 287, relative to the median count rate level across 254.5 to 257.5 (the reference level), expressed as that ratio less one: 0.15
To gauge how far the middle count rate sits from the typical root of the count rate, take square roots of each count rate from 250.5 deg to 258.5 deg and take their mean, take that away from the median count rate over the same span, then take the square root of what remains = 13.1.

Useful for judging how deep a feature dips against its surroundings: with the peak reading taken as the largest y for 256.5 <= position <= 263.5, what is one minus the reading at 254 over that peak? 0.038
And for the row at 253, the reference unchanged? -0.049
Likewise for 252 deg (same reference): -0.033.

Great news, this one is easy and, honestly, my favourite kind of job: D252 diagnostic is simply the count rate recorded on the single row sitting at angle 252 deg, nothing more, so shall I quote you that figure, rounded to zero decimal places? 189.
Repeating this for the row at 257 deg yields 182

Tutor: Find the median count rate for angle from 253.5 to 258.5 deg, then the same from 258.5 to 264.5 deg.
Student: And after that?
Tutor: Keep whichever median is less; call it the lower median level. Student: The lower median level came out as 170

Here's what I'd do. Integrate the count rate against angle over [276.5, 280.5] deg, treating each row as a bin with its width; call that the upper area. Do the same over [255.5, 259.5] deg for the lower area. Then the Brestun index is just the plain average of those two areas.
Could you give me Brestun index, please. 744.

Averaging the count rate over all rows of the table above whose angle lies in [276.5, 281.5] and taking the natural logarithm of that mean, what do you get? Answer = 5.25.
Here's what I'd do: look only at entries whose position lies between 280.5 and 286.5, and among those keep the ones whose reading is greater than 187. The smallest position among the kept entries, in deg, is 281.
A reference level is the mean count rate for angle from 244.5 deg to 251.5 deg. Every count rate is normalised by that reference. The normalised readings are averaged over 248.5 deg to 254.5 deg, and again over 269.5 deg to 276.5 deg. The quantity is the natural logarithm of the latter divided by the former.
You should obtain 0.035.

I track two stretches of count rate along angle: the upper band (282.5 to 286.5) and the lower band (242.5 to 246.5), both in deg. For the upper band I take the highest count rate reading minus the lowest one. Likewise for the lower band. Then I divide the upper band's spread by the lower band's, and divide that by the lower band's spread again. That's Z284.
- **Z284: 0.19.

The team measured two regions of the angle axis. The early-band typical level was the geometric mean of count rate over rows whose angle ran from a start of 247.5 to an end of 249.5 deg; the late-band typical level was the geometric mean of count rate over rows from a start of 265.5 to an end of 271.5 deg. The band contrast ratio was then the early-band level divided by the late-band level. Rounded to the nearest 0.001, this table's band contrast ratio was 0.890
